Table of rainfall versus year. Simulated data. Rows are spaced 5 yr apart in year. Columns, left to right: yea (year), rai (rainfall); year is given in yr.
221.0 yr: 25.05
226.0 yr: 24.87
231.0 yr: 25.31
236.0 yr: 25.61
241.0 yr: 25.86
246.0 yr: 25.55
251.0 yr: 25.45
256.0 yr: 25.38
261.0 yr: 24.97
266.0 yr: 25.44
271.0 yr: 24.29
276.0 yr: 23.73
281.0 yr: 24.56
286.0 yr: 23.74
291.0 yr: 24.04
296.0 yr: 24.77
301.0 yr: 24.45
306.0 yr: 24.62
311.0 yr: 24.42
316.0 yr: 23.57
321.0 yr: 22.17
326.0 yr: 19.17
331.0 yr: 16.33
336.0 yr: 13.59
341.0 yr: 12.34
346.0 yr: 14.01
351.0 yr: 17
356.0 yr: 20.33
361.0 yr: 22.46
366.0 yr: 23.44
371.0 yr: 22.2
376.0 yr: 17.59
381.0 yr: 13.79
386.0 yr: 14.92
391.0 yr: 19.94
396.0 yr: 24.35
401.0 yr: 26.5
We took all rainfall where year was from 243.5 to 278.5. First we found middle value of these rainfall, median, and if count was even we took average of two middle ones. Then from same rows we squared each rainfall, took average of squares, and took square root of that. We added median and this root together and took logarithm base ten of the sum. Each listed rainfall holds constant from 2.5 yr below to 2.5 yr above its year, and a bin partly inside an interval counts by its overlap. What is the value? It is 1.70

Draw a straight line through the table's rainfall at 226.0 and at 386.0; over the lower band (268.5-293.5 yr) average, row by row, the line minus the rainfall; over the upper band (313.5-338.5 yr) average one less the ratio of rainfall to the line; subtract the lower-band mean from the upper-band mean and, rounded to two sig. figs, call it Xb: 2.6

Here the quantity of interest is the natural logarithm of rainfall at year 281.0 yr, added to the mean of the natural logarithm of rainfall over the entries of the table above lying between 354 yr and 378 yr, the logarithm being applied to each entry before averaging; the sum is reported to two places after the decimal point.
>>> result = 6.25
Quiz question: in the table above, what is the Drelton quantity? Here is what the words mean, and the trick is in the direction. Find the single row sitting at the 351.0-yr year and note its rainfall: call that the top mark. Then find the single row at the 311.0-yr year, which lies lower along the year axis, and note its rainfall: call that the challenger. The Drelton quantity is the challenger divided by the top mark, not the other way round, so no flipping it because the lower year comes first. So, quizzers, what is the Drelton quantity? 1.44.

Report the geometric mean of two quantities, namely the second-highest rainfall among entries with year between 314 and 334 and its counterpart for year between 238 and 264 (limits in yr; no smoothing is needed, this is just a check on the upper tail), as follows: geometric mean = 23.8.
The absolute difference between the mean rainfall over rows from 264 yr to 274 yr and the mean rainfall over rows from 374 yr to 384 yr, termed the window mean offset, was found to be 9.2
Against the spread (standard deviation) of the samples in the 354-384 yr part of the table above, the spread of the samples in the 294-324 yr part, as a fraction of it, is 0.27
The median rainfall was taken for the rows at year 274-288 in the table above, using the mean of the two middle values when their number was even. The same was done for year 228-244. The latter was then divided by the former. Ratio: 1.08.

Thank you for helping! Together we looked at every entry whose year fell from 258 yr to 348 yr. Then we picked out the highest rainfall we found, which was 25.44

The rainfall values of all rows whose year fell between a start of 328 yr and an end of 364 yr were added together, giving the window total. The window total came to 116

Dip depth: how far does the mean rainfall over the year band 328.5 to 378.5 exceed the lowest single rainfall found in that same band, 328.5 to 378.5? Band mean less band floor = 5.6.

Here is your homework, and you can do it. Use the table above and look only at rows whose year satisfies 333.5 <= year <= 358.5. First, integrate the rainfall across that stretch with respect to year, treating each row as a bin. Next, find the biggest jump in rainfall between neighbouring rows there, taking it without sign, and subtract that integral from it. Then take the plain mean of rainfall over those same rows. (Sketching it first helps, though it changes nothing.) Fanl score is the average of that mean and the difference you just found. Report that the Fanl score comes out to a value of -184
